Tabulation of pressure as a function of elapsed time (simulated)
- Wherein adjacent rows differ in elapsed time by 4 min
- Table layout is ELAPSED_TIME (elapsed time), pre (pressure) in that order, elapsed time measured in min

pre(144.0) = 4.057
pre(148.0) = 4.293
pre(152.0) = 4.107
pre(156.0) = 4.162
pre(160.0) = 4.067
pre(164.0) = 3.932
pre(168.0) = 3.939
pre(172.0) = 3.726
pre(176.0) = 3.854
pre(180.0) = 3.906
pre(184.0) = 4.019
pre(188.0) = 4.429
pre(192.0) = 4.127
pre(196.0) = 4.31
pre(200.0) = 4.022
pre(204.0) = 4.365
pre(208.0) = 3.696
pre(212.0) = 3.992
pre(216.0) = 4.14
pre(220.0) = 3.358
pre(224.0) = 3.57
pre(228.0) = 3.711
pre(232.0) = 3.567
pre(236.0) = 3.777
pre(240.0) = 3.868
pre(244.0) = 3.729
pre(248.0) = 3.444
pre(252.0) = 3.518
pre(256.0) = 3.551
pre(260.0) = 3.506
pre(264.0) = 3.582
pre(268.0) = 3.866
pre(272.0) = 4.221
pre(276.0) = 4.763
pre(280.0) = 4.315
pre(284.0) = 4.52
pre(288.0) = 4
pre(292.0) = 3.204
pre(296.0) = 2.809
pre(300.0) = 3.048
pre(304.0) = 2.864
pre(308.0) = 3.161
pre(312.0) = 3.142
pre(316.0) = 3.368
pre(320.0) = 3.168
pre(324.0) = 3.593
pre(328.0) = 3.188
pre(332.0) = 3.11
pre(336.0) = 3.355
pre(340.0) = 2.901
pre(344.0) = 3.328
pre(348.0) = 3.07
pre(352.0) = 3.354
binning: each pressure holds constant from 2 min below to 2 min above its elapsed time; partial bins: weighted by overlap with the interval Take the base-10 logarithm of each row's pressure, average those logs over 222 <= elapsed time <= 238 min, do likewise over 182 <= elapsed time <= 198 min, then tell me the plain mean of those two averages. 0.594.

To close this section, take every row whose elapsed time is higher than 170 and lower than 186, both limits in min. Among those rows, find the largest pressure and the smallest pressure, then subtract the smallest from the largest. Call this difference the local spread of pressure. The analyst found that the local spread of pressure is 0.29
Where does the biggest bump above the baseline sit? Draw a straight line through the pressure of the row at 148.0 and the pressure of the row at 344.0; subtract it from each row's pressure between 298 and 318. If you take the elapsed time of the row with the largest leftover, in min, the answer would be 316.0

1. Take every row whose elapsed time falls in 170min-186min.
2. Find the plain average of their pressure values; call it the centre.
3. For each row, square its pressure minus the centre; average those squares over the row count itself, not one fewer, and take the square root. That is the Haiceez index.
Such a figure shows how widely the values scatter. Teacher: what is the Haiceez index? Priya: 0.11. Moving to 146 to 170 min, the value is 0.13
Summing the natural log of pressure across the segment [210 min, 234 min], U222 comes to 7.87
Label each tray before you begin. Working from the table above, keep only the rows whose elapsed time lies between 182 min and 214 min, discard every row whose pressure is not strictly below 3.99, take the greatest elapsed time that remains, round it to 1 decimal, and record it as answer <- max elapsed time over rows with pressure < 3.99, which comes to 208.0 min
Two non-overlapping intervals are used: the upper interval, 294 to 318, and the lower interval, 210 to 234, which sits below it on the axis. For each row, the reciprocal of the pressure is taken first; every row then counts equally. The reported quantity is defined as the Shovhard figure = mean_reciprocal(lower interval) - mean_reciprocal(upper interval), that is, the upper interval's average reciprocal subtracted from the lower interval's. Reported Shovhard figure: -0.06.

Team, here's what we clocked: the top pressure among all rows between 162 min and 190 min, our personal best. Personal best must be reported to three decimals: 4.429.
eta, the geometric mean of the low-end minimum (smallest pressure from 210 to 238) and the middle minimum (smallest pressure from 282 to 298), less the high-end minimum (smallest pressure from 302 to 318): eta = 0.21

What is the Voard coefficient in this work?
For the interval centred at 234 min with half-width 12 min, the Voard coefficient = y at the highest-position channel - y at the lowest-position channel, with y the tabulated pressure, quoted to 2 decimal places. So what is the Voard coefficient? 0.16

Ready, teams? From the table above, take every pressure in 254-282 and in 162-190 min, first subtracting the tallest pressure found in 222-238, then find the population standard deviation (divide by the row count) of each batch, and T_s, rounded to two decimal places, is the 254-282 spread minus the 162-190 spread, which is 0.24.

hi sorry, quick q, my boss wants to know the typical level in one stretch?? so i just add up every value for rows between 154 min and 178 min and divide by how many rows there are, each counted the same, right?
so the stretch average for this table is 3.9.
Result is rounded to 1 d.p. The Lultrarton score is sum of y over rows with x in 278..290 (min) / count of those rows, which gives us 4.3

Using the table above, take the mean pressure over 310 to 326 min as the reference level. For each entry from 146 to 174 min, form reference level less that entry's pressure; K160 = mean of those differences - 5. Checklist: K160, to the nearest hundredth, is -5.71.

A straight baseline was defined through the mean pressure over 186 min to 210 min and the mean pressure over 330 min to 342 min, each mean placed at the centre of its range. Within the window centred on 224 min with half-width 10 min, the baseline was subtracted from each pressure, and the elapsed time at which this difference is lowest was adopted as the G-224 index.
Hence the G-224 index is 220.0 min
